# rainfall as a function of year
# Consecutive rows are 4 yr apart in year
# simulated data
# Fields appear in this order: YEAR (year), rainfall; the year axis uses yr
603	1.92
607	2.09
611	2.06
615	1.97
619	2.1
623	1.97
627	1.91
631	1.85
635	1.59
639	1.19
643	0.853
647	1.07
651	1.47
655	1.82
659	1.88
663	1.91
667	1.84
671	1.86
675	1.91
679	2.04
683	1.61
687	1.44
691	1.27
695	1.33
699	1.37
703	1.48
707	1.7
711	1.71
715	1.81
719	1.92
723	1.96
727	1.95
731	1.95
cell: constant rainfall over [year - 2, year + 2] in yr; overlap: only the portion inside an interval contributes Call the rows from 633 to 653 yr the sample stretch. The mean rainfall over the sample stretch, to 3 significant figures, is 1.23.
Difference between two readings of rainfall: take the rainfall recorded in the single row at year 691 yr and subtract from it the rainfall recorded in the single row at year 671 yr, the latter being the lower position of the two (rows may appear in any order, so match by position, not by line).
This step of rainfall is -0.59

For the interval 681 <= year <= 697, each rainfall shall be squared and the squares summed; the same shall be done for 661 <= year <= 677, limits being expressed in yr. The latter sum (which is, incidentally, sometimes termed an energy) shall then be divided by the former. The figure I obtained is 1.8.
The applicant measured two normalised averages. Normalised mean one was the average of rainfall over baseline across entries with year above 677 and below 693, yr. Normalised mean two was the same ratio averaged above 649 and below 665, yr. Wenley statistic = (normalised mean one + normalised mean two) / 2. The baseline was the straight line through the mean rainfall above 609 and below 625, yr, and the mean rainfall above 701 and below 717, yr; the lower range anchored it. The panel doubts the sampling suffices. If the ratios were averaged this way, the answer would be 0.92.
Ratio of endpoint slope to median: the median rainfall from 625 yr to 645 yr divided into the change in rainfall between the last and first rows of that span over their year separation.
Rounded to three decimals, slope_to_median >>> -0.042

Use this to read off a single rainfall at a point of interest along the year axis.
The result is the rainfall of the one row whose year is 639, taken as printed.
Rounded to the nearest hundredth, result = 1.19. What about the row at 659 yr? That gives 1.88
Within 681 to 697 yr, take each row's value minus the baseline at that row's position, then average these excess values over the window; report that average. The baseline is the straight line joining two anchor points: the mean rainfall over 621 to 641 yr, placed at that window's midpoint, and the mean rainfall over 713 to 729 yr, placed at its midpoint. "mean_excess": -0.42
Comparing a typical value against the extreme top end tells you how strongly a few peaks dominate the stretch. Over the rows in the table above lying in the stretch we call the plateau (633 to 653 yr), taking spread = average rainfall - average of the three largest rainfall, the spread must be -0.18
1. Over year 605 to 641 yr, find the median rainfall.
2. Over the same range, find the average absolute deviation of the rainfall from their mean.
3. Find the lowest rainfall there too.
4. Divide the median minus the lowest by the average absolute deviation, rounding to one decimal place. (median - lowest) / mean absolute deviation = 3.7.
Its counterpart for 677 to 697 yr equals 0.7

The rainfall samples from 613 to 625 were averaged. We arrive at 2.0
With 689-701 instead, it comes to 1.3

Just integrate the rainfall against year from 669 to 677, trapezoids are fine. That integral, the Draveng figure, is 15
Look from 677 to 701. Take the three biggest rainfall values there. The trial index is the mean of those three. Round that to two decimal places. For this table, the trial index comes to 1.70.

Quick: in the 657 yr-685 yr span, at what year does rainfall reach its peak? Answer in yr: 679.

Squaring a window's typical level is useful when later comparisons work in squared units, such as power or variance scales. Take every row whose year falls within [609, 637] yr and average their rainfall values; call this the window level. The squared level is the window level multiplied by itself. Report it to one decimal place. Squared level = 3.7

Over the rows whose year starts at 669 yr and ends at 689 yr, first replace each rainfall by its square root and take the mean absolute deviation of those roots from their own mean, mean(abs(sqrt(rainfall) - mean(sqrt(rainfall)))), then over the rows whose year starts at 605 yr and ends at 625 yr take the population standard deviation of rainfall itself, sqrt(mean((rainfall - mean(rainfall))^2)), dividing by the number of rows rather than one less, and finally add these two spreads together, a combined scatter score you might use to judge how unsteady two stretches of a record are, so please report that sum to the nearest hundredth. 0.13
